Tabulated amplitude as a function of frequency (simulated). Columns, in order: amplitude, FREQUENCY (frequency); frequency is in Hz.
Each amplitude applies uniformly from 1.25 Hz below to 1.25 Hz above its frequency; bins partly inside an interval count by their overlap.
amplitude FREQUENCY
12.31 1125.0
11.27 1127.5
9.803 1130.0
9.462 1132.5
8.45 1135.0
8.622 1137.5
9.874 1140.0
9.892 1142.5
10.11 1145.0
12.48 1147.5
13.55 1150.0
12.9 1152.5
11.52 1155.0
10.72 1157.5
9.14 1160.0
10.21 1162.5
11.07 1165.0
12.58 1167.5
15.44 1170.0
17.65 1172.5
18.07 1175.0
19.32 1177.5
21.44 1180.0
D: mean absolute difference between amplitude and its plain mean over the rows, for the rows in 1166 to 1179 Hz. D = 2.08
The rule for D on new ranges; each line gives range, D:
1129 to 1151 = 1.23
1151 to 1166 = 0.90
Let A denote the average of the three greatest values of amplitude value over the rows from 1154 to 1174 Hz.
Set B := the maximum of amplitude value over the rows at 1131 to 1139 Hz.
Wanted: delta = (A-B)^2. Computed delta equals 33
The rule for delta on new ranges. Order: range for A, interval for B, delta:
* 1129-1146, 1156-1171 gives 30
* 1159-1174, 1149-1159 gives 3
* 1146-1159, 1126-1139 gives 3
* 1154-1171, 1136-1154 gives 0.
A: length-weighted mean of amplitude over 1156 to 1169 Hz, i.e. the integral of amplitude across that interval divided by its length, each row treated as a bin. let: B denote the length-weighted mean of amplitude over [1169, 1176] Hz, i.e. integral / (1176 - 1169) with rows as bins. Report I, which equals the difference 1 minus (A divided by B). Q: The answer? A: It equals 0.36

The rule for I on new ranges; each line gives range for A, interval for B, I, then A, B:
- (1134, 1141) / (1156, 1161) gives 0.11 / 9.0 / 10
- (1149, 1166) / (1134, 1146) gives -0.20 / 11.3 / 9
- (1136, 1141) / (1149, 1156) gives 0.28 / 9.2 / 13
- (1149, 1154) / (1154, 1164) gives -0.26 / 13.1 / 10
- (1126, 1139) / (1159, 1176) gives 0.29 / 9.6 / 13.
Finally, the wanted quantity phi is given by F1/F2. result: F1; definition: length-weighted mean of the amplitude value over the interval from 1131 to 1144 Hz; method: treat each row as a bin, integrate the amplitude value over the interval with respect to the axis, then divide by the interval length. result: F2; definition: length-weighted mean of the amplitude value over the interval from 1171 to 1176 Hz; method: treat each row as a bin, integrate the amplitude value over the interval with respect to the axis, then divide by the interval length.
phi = 0.52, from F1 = 9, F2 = 17.7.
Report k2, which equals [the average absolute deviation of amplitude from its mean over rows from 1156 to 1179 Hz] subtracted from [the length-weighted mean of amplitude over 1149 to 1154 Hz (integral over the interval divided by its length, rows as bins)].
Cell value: 9.7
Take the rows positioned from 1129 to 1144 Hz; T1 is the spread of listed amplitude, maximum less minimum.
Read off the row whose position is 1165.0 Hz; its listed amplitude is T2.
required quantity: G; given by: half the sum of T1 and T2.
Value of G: 6.3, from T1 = 1.4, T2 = 11.07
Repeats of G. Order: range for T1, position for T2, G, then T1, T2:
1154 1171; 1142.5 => 8.1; 6.3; 9.892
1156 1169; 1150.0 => 8.5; 3.4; 13.55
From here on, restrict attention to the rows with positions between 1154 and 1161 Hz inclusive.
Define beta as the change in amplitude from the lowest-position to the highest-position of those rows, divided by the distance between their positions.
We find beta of -0.5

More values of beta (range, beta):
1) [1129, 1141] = 0.0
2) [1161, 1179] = 0.6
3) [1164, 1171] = 0.9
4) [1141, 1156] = 0.1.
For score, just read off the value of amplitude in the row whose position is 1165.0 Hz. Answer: 11.07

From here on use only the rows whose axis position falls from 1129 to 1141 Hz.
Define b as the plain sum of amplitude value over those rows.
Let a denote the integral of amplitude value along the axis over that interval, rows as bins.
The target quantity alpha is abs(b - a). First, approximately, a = 111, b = 46.2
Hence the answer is 64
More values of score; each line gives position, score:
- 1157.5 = 10.72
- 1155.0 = 11.52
